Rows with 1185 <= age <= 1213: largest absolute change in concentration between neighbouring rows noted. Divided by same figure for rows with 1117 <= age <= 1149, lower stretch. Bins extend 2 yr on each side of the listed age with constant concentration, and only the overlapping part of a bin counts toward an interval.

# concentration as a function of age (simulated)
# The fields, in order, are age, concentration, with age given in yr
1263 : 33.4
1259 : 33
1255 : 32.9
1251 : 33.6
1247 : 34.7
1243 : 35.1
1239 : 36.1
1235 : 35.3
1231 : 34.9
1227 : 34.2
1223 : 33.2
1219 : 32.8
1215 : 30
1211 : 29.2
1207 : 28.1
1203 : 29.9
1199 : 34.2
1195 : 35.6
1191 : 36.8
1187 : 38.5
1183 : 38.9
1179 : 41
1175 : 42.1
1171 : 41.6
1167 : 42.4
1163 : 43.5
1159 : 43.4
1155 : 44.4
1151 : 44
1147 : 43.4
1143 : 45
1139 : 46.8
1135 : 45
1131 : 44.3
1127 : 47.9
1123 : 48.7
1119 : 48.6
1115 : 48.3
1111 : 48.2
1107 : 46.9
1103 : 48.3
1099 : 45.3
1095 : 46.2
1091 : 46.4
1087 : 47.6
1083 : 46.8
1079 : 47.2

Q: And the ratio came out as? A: 1.2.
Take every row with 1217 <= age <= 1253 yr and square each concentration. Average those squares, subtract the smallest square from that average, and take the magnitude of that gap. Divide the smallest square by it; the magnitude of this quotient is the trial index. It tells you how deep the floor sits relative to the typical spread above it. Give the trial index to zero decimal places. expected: 10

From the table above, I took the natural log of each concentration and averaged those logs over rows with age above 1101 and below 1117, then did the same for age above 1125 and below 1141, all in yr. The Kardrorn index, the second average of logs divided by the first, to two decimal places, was 0.99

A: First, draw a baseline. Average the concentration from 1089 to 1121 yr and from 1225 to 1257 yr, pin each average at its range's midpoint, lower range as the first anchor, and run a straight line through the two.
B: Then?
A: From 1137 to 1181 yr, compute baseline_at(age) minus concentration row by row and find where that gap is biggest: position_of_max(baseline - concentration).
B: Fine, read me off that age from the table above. 1147 yr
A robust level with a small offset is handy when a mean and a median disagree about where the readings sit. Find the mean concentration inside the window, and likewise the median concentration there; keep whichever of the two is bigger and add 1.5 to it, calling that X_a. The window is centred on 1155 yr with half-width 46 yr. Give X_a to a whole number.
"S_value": 45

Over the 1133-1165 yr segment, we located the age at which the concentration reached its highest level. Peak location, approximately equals 1139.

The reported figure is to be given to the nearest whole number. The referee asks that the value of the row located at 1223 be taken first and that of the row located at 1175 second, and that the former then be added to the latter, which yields 75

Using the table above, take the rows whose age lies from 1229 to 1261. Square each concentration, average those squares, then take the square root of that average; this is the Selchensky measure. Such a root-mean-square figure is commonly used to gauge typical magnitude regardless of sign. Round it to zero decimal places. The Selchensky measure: 34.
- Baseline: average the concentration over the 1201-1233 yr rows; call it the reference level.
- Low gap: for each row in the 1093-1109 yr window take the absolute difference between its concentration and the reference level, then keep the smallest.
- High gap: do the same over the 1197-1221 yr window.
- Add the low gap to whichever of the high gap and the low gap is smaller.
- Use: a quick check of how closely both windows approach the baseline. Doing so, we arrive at 15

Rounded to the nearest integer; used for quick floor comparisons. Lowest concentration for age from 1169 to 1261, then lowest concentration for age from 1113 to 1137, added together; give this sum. 72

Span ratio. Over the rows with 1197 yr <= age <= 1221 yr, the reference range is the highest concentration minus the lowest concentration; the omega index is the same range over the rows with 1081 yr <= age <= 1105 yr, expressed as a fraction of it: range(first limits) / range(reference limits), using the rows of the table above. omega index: 0.49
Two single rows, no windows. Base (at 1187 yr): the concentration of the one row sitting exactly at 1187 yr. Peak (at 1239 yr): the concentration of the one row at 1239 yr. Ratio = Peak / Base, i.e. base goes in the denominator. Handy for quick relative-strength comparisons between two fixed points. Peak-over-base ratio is 0.94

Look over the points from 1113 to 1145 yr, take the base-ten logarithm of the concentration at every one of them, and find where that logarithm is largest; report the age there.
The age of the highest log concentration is 1123 yr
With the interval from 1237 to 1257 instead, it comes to 1239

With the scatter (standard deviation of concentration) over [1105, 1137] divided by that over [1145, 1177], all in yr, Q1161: 1.8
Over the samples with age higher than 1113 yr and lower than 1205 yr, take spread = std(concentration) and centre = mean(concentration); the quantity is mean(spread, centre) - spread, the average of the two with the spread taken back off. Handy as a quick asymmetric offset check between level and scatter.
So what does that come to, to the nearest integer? 19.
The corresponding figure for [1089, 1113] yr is 23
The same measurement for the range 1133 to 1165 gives 22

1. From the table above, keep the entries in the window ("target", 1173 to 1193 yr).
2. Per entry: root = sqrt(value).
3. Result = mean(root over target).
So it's 6.28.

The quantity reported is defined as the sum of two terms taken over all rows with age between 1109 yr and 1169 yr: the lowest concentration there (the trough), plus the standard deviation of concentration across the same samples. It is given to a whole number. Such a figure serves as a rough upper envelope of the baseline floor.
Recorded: 45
